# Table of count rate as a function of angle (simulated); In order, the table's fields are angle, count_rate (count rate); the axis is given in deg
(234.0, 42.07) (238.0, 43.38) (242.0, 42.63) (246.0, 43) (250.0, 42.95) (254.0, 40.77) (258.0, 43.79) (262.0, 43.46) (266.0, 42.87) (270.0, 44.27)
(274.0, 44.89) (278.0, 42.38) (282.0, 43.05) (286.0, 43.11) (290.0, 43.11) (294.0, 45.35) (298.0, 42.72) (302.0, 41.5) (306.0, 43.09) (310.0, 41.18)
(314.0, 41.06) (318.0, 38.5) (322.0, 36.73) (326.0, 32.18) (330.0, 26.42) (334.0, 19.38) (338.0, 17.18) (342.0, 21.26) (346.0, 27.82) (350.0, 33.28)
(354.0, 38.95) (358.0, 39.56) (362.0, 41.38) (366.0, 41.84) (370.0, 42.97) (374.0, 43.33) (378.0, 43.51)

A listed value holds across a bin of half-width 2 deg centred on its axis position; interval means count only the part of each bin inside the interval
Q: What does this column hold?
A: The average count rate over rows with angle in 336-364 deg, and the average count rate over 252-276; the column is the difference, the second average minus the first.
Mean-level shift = 12.0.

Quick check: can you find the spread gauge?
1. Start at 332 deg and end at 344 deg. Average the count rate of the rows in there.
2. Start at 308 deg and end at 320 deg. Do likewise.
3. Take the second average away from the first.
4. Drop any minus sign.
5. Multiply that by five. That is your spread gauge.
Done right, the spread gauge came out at 105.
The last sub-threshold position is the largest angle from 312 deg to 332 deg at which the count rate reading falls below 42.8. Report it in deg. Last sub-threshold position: 330.0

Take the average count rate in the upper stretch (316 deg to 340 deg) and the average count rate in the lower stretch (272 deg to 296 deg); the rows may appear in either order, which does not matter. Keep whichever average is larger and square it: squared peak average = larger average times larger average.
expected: 1905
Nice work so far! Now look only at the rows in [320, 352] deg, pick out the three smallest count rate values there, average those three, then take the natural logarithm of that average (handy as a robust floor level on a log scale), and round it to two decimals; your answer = 2.96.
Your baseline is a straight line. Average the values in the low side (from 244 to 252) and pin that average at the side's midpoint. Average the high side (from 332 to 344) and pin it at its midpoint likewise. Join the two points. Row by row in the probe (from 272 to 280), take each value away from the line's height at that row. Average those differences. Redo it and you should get -8.0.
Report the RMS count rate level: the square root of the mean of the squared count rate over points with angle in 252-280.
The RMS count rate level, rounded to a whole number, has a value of 43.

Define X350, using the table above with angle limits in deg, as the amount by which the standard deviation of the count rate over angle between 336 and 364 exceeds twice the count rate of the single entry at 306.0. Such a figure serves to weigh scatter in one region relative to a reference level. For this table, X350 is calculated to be -77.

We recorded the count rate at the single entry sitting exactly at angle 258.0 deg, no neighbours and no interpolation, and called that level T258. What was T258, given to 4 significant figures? 43.79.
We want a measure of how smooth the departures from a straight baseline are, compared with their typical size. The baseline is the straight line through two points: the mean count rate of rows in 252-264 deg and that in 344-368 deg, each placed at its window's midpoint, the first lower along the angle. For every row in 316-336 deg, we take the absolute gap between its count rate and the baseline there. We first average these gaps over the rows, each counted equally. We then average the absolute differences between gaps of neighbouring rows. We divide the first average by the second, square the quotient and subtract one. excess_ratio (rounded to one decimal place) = 2.2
